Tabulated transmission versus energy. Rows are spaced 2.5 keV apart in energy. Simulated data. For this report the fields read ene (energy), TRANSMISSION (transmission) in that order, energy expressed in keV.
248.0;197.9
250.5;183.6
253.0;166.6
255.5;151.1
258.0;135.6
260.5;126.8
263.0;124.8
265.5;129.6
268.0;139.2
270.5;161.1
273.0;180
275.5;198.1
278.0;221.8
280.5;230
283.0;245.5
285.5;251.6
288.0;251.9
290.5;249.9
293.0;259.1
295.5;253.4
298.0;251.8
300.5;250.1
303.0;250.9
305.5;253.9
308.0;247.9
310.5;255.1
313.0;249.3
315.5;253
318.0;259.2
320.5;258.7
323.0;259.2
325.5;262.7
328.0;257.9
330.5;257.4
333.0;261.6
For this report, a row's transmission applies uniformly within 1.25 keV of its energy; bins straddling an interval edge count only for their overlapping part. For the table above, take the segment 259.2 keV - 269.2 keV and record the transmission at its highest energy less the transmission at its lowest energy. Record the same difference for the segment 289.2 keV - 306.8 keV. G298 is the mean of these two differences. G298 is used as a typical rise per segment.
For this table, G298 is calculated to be 8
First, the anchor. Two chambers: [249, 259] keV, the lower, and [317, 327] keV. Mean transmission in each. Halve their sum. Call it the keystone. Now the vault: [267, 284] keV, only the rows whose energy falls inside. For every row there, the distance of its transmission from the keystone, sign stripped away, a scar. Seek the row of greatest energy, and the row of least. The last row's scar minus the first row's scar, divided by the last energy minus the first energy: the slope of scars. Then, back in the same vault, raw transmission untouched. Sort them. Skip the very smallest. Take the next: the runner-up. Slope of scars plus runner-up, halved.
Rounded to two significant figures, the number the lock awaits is 79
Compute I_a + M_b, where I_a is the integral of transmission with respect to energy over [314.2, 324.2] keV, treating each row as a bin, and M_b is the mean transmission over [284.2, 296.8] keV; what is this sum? 2828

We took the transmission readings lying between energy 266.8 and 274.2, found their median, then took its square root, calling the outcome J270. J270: 12.7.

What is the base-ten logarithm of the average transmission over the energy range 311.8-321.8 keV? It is 2.41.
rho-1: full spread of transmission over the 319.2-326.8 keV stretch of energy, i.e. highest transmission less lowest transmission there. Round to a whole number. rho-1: 4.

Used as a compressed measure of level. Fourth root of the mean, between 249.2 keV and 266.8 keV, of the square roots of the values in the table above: 1.86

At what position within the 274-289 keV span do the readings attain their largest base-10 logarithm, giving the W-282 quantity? 288.0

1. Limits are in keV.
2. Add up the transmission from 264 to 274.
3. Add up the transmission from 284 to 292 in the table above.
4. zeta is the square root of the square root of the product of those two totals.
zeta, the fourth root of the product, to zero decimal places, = 26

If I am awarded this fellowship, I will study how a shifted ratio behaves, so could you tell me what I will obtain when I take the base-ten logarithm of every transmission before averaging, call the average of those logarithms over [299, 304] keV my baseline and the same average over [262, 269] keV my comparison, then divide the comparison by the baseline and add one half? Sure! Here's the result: 1.38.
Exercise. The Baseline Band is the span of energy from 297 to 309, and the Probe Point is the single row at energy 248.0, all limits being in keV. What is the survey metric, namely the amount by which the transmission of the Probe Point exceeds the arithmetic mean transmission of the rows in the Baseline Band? -53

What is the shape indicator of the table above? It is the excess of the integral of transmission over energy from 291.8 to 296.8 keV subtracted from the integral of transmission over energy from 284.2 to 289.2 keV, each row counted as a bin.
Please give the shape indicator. -22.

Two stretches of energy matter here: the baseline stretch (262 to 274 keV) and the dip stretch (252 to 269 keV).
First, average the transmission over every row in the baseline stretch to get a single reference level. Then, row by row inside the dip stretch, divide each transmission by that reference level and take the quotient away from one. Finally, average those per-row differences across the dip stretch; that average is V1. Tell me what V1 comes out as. 0.1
